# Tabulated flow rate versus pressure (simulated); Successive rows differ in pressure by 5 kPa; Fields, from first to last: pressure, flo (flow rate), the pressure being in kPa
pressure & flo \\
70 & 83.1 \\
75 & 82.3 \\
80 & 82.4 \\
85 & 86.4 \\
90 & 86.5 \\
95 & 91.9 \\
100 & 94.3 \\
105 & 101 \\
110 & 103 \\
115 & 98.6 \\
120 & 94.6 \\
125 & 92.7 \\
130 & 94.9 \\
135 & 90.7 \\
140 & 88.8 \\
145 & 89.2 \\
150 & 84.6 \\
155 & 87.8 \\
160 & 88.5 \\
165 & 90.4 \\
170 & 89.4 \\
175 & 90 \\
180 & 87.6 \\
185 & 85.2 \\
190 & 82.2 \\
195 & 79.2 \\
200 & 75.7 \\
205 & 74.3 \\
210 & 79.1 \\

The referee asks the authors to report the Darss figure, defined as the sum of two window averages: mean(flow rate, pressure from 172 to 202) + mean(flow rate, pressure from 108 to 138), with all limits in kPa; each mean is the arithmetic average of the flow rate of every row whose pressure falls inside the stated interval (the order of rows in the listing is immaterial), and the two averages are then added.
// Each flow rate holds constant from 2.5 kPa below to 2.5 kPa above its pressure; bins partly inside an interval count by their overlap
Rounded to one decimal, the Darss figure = 179.1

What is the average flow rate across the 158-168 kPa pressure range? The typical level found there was 89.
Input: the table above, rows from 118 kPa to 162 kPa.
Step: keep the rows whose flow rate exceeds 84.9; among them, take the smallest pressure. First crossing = 120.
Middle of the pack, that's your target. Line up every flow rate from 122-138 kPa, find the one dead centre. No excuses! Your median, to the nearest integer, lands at 93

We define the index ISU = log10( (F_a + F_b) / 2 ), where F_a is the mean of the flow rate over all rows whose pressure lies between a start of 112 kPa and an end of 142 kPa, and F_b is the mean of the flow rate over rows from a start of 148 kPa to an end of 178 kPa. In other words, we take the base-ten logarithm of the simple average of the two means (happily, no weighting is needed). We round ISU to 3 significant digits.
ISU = 1.96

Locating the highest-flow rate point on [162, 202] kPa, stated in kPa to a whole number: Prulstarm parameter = 165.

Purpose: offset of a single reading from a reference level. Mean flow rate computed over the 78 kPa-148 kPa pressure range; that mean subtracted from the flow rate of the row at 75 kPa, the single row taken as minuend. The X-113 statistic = -10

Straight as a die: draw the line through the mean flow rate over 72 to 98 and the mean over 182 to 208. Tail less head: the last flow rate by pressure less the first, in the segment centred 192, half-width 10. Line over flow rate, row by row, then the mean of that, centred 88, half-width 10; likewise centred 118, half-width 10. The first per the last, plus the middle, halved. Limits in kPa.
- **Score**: -5.0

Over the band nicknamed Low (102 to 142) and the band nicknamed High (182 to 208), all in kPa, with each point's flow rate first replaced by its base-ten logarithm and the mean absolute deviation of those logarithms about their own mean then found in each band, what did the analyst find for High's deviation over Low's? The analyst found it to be 1.1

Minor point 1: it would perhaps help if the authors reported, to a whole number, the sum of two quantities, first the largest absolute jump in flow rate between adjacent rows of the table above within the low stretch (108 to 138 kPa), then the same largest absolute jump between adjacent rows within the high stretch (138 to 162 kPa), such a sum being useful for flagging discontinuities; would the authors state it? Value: 9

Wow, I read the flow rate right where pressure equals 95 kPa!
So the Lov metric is 91.9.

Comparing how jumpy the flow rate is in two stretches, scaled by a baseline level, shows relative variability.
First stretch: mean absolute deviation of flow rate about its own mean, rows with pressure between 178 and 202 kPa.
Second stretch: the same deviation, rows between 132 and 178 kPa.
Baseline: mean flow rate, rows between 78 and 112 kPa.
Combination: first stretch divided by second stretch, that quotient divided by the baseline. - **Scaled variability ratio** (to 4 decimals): 0.0316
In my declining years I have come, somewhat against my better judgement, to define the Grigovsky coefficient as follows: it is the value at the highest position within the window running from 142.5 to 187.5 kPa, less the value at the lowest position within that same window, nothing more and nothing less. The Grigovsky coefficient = -4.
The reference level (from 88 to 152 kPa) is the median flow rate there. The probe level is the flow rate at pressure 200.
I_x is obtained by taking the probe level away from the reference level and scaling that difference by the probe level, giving 0.22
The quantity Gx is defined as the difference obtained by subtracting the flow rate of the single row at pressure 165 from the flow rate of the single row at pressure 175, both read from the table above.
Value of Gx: 0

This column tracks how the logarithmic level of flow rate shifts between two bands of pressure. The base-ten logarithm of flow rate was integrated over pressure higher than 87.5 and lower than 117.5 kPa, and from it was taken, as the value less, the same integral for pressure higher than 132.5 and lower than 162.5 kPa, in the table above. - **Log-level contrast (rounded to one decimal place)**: 1.1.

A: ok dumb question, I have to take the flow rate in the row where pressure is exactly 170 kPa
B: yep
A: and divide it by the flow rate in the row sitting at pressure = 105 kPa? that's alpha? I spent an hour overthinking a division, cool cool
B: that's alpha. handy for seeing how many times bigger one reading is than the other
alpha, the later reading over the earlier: 0.89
